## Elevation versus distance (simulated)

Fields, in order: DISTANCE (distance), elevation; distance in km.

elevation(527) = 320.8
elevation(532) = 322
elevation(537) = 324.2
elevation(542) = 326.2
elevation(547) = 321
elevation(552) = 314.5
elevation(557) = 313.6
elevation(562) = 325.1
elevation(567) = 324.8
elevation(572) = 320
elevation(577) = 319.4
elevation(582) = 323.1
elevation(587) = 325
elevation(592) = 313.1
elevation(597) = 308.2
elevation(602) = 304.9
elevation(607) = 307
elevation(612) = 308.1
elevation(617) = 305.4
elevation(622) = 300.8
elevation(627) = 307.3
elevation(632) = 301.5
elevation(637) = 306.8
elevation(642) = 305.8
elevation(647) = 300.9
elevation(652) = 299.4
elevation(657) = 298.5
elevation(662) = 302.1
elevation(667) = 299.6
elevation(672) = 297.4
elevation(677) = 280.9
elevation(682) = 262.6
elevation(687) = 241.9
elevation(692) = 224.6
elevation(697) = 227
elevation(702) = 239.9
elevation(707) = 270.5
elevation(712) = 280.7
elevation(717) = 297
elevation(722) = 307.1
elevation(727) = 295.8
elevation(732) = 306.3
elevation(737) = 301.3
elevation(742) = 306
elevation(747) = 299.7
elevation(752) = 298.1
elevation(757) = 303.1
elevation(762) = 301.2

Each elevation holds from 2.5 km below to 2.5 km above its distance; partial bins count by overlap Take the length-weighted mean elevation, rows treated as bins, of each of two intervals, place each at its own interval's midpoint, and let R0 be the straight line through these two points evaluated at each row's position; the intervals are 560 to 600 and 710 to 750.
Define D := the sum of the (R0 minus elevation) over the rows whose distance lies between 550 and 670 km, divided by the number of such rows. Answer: 6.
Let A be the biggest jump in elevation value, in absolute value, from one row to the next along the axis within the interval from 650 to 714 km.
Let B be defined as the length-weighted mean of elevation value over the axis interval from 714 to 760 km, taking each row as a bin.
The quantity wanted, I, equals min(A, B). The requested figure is 31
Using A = 31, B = 301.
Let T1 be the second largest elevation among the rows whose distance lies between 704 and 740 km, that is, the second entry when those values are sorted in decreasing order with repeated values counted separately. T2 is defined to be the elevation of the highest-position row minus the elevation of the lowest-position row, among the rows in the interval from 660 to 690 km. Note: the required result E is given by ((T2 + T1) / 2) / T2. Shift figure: -2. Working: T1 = 306.3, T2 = -60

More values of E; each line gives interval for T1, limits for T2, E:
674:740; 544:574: -153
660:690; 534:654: -6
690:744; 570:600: -12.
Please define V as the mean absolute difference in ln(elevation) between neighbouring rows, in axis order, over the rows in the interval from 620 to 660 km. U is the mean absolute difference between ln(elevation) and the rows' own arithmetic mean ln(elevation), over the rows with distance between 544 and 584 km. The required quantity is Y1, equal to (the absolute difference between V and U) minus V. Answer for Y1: -0.0104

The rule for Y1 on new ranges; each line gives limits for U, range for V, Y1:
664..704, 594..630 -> 0.0776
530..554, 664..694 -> -0.0096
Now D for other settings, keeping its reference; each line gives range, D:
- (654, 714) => 37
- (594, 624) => 10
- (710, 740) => 2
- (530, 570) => 2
